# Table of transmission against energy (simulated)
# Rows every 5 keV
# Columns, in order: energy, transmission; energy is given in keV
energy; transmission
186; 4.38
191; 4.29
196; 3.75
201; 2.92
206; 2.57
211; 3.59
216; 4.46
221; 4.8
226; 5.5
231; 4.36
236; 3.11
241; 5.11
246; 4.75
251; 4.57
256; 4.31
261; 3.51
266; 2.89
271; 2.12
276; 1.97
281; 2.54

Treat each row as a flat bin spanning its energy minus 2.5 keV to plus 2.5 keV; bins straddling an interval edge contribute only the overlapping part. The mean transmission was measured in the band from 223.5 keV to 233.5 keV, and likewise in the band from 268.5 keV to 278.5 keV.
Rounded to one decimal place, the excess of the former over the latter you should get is 2.9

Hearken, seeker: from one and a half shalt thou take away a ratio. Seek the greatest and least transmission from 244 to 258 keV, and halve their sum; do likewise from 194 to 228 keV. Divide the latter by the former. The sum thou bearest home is 0.61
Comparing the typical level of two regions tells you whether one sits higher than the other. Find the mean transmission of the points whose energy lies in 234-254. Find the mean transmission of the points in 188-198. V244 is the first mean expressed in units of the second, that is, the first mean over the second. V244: 1.09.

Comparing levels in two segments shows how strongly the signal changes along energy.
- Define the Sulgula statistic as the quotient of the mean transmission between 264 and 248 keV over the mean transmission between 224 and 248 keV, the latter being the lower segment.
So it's 0.90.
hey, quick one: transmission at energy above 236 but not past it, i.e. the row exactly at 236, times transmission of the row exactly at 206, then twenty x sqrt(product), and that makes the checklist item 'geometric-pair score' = 57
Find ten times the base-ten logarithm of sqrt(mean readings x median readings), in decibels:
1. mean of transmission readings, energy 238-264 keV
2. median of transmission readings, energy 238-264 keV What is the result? 6.5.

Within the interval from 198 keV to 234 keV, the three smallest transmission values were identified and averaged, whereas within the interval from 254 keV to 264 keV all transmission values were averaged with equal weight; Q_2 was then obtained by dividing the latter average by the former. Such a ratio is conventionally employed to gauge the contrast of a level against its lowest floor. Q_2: 1.3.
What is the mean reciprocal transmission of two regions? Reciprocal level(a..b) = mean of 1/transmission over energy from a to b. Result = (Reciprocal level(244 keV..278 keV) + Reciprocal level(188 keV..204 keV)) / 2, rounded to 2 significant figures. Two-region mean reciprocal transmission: 0.30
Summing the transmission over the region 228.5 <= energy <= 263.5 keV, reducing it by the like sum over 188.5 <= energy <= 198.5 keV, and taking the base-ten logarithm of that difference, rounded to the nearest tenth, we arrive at 1.3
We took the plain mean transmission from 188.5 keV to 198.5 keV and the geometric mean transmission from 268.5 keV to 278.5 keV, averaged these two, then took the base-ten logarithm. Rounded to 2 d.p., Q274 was 0.48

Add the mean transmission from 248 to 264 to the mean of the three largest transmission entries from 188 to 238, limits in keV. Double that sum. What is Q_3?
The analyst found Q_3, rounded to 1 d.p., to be 18.1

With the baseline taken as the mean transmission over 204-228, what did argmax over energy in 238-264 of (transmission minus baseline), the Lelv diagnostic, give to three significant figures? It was 241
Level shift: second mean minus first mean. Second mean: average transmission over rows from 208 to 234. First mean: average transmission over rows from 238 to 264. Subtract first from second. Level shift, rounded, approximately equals 0.1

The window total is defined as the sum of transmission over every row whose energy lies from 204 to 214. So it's 6.2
